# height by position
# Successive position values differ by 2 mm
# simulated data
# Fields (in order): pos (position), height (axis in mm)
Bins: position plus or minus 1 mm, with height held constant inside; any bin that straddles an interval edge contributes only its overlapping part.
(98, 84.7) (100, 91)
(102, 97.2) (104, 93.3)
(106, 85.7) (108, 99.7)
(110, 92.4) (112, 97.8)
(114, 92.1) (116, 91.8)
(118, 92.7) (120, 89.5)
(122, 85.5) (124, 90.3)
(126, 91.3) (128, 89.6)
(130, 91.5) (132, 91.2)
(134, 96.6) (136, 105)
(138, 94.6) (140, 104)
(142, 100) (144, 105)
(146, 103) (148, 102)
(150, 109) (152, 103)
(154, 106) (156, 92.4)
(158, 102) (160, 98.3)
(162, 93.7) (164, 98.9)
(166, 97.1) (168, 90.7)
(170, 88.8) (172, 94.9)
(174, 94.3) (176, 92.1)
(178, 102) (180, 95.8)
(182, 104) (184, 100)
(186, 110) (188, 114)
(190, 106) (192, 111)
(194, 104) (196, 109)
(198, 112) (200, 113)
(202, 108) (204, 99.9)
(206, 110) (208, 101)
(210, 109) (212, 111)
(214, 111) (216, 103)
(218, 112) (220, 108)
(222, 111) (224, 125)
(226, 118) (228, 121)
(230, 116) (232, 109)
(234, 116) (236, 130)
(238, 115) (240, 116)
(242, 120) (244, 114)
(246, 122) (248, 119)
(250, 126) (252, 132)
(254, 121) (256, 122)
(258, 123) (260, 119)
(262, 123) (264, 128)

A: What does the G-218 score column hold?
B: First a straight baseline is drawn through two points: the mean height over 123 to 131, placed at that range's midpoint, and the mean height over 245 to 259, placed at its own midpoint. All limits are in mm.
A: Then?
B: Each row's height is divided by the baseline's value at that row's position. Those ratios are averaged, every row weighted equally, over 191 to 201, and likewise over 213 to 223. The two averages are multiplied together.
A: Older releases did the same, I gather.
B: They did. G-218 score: 0.96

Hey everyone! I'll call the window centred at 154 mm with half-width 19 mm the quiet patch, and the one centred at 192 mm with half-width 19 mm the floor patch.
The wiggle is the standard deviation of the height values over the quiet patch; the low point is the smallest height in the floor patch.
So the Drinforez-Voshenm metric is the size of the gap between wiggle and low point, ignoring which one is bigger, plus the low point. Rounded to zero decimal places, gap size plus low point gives 179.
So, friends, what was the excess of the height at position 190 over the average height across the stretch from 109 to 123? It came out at 14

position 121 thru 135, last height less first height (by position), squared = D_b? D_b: 123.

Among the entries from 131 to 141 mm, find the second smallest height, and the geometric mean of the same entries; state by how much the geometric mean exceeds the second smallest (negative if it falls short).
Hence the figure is 4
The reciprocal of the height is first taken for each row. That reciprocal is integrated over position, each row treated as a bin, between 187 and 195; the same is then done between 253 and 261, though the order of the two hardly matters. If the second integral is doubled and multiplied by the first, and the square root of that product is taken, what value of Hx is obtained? 0.099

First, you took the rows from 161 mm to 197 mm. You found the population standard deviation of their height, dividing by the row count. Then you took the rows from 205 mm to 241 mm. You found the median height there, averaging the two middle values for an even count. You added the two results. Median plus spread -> 119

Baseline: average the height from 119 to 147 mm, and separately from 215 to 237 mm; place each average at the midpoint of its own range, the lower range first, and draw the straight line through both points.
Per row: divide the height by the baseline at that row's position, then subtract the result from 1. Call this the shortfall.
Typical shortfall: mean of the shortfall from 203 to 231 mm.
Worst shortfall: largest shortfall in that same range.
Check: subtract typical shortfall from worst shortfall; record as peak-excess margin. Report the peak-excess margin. 0.076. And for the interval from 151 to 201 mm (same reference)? 0.109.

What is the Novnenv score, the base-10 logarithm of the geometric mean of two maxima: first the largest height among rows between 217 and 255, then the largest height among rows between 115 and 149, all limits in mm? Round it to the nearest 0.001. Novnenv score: 2.071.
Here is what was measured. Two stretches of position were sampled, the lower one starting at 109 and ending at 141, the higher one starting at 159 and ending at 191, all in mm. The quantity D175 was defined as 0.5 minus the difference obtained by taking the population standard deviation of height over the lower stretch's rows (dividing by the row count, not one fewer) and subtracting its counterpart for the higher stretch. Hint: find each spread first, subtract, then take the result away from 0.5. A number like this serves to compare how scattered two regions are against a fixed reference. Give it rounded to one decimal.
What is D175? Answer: 2.3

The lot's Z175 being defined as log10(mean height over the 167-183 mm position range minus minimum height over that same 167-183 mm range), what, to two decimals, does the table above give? 0.81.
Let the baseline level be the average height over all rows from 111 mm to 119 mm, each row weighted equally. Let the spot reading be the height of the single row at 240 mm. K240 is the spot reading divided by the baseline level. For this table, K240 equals 1.24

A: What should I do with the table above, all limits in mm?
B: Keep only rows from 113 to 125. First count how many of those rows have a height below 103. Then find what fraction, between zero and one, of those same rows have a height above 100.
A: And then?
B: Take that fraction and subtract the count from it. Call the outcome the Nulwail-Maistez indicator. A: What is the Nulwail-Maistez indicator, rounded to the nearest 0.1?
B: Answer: -6.0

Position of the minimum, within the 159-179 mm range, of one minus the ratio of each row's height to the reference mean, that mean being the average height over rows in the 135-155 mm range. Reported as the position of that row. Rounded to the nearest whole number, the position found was 178 mm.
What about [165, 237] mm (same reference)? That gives 236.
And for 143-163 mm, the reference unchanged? 150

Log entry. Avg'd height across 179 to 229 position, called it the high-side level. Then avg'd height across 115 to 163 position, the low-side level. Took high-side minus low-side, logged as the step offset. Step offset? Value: 12.1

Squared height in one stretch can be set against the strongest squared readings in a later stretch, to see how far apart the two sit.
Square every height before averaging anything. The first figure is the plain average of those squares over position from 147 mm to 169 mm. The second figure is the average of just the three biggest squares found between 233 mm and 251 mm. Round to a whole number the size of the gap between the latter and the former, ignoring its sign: 5982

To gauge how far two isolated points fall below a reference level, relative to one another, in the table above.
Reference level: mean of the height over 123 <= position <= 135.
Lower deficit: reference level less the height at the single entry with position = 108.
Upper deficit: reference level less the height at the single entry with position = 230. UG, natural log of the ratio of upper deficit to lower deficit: 1.1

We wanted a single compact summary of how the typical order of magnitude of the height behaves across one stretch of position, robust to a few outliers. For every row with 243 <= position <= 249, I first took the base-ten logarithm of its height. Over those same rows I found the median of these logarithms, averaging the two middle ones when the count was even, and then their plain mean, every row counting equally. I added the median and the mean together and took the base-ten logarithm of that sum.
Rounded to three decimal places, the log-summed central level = 0.618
